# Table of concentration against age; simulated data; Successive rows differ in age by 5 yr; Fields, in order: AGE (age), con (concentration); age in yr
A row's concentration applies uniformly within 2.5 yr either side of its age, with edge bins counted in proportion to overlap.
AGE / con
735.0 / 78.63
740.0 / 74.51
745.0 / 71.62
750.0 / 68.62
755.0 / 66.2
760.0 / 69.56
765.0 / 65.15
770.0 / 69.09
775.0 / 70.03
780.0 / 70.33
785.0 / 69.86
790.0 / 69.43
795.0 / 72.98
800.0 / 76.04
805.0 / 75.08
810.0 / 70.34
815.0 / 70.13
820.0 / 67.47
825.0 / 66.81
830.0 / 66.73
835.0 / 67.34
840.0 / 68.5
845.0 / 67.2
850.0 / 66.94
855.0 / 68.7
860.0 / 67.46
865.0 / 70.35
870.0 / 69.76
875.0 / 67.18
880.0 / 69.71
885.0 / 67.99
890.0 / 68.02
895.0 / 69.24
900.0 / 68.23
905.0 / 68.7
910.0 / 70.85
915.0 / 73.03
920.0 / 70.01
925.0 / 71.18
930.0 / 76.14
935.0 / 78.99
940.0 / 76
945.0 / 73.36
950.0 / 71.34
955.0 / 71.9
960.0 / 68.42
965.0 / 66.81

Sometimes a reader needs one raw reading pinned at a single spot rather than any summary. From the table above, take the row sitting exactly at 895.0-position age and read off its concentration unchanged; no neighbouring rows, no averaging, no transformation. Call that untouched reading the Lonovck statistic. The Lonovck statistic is 69.24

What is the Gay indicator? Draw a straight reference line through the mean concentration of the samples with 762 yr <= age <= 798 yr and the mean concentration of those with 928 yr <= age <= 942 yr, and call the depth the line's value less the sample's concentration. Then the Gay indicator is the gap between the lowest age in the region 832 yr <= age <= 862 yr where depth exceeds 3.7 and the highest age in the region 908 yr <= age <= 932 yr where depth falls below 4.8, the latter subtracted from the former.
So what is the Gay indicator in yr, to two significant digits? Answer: -95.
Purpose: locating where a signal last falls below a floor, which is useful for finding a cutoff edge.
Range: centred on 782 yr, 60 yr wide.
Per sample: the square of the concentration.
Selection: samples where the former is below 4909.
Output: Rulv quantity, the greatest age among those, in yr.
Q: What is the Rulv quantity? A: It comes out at 790.0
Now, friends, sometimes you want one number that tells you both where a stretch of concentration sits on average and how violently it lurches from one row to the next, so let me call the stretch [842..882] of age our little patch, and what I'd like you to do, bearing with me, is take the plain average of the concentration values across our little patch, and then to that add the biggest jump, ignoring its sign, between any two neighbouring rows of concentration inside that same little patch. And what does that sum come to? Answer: 71.3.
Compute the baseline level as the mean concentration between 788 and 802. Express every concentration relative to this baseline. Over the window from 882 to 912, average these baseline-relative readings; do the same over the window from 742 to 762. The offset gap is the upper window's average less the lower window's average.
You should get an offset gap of 0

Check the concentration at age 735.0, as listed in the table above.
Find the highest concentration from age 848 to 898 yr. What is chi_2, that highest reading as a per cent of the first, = 89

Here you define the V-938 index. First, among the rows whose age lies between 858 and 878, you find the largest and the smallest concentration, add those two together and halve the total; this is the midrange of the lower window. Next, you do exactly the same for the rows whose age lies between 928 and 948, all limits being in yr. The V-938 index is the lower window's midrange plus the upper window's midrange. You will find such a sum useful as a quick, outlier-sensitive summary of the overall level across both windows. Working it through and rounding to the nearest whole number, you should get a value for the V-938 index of 145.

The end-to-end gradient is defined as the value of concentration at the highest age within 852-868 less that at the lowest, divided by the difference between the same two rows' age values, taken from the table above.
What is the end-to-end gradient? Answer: 0.2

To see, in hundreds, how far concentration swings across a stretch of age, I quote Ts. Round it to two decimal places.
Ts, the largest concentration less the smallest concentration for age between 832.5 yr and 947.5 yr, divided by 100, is 0.12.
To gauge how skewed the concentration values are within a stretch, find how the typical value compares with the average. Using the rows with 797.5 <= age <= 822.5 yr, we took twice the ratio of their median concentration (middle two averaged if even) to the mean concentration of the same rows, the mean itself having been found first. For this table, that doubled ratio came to 1.96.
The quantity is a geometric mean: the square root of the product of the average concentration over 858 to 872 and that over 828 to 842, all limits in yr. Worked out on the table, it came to 68.4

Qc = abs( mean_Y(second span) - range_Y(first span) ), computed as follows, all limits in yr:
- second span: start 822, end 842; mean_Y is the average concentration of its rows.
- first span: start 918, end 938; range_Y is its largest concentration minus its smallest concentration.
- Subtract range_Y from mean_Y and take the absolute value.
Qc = 58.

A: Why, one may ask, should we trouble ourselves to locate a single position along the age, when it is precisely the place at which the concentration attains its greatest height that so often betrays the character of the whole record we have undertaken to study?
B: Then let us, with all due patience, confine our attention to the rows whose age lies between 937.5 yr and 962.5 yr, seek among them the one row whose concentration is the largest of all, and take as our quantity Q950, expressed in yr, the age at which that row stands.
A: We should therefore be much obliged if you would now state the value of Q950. 940.0 yr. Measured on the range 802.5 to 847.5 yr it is 805.0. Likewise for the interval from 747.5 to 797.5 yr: 795.0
